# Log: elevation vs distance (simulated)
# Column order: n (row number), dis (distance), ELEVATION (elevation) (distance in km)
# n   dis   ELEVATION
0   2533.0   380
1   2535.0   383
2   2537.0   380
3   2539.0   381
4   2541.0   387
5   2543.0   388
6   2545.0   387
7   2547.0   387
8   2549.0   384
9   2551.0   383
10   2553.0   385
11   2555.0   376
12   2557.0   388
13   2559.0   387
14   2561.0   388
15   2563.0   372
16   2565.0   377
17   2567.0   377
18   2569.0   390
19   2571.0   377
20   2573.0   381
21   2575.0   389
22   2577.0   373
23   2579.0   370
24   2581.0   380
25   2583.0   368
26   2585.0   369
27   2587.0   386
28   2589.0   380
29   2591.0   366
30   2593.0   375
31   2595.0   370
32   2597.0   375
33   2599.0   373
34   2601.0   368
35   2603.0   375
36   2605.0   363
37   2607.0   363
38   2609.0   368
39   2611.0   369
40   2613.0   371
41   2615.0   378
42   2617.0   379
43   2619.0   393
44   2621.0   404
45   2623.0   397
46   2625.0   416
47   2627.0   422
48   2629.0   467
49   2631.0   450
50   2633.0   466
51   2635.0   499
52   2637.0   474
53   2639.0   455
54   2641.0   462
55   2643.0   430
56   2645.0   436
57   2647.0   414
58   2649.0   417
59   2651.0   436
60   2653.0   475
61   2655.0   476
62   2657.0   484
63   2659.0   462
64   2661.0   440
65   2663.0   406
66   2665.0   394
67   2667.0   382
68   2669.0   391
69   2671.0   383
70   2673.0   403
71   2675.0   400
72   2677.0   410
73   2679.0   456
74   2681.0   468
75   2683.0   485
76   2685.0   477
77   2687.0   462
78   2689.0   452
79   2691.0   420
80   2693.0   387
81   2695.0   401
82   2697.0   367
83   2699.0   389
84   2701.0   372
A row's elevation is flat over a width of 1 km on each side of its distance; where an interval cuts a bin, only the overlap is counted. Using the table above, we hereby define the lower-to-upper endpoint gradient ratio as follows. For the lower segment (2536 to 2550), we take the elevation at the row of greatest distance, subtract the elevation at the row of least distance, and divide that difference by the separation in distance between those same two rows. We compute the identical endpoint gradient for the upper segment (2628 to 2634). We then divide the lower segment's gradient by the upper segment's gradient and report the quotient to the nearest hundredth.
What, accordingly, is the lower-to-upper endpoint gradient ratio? -1.33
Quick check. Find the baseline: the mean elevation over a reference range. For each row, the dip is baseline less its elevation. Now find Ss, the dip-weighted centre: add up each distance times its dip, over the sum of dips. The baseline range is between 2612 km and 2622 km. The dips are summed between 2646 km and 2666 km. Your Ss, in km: 2655.5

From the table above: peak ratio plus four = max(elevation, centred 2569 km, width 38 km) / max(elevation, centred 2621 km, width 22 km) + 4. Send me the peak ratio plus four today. 4.84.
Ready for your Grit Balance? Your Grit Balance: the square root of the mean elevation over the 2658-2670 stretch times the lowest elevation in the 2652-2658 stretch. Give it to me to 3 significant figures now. 443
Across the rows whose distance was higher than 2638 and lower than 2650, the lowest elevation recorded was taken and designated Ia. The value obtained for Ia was 414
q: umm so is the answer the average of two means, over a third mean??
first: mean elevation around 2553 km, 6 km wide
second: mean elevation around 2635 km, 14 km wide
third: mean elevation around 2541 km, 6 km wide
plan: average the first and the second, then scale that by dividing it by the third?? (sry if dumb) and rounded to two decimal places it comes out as 1.10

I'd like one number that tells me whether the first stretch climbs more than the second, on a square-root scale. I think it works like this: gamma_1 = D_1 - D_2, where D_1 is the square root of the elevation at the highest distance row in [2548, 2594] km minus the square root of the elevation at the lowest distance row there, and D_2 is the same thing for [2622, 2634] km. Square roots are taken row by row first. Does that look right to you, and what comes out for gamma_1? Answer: -1.9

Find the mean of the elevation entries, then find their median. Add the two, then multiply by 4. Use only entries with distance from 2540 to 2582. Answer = 3065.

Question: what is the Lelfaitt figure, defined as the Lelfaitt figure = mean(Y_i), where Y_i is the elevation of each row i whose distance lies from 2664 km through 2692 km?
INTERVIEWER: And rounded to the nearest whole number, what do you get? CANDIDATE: 427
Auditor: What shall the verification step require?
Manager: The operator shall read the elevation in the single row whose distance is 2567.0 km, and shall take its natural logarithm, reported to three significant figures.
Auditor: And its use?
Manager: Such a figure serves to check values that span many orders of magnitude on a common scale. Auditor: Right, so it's 5.93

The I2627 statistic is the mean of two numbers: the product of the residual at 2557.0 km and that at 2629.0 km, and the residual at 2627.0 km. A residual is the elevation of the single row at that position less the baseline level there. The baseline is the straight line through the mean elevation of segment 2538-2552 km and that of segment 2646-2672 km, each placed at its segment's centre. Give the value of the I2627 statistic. -41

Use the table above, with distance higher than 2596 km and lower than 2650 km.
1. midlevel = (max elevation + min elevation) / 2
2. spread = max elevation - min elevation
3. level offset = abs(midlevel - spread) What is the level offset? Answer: 295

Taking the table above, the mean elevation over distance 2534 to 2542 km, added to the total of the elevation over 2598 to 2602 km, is 1124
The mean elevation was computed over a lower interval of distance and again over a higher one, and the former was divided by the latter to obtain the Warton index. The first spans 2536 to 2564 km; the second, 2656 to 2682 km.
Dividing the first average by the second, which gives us 0.91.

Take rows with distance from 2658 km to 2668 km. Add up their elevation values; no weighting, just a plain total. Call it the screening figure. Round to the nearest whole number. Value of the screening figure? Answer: 2084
